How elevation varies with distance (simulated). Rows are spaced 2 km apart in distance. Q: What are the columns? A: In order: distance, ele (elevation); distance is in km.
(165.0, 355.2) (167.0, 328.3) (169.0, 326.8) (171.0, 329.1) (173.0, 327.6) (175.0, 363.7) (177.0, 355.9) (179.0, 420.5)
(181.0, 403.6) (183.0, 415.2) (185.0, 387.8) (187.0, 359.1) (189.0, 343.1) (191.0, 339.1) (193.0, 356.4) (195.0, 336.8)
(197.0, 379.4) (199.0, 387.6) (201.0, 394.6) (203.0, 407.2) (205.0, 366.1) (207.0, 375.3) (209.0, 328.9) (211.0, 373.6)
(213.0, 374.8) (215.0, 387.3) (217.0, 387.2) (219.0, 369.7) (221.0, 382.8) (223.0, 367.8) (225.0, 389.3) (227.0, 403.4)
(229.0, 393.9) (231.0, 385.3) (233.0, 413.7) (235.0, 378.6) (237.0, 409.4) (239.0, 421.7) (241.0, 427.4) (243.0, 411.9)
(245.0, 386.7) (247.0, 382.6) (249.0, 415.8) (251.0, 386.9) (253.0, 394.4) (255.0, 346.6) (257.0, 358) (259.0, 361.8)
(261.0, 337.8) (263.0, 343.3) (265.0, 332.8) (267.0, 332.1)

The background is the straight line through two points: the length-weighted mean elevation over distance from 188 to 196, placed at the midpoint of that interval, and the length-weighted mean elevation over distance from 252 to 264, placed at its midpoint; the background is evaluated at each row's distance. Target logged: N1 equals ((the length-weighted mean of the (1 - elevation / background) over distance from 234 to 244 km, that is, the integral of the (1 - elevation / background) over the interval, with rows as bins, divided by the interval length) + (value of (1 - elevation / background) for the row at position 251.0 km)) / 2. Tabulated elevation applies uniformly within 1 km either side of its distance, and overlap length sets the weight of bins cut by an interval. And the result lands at -0.12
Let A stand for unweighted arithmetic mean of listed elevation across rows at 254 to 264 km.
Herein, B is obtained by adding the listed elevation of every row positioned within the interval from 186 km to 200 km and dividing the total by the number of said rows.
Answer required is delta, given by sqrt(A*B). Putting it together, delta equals 353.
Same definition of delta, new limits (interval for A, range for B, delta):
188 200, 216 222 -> 368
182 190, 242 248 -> 385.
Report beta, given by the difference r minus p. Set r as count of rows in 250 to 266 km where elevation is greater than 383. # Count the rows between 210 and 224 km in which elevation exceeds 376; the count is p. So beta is -1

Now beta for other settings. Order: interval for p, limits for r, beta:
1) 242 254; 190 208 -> -3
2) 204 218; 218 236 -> 3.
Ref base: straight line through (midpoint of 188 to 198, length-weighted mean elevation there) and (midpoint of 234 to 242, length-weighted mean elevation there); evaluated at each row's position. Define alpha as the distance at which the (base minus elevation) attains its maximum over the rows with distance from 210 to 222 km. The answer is 219.0 km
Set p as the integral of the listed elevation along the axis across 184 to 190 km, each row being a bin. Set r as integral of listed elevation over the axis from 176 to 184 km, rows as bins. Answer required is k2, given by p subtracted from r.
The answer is 1010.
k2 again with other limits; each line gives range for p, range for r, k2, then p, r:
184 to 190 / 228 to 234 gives 206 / 2180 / 2386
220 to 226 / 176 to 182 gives 80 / 2280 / 2360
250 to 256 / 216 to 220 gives -742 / 2256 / 1514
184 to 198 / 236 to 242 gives -2486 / 5003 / 2517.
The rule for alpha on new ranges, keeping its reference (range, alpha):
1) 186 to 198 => 195.0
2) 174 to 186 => 177.0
